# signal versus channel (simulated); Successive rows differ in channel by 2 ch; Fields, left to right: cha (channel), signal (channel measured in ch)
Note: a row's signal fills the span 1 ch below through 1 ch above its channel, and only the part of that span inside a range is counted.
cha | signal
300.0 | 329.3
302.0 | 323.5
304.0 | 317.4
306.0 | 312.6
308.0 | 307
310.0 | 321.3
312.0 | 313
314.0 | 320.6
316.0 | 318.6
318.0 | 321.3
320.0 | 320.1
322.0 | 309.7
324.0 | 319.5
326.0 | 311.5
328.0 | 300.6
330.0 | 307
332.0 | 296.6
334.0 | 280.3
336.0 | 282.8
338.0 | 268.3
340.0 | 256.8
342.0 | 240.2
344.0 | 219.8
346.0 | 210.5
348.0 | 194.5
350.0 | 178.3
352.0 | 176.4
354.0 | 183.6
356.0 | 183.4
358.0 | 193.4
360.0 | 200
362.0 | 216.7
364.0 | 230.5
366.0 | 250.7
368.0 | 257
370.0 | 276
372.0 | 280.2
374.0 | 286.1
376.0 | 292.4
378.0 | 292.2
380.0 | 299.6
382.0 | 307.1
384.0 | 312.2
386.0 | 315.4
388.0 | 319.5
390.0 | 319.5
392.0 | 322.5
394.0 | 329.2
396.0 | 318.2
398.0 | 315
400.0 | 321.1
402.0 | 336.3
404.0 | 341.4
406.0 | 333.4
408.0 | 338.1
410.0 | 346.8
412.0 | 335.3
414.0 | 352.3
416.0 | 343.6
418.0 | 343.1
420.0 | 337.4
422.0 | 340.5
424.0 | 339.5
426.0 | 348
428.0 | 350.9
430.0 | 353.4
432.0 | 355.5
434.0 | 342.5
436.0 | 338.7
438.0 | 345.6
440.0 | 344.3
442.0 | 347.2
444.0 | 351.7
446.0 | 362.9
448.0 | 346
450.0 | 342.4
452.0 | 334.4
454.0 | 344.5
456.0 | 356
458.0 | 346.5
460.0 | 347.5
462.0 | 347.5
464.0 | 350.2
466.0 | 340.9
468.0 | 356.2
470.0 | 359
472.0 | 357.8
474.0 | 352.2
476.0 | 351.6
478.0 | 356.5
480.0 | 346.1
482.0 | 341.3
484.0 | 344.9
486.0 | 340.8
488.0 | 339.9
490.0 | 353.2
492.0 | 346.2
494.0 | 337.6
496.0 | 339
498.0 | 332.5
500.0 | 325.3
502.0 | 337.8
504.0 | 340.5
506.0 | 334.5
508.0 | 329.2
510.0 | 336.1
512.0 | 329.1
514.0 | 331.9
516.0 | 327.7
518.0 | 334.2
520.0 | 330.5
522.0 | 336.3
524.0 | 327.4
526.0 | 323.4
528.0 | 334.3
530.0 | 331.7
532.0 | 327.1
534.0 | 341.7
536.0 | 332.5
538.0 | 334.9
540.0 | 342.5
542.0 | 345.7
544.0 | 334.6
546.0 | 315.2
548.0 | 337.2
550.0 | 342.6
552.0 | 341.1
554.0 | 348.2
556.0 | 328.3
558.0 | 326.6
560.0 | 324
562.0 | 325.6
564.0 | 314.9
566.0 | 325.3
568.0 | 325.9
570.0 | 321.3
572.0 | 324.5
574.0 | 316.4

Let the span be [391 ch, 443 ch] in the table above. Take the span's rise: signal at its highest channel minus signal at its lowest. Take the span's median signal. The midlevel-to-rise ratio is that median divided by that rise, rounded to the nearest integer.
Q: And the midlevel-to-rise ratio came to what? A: 14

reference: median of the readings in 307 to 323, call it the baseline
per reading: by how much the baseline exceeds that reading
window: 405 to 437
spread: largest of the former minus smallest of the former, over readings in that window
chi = 22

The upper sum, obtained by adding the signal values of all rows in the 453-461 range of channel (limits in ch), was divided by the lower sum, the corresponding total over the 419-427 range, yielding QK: 1.02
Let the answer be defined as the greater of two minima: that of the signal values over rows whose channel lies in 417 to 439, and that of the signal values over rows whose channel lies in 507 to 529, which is 337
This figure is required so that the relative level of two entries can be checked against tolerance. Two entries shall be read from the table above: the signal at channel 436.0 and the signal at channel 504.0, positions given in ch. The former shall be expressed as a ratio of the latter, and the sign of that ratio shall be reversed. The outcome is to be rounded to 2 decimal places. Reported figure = -0.99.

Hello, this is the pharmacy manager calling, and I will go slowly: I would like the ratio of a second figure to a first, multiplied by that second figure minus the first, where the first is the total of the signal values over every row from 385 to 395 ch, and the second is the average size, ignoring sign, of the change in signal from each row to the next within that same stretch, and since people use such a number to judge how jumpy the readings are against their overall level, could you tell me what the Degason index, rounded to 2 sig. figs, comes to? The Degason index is -3.4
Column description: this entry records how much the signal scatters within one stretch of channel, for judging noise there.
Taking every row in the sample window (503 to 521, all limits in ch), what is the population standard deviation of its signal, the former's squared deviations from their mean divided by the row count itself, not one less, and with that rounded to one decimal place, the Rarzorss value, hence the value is 3.9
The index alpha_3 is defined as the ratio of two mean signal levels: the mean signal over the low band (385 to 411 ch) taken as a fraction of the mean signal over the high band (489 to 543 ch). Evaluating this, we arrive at 0.98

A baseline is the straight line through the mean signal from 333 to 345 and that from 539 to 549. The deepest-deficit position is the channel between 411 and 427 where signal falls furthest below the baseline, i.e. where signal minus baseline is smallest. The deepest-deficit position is 420.0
